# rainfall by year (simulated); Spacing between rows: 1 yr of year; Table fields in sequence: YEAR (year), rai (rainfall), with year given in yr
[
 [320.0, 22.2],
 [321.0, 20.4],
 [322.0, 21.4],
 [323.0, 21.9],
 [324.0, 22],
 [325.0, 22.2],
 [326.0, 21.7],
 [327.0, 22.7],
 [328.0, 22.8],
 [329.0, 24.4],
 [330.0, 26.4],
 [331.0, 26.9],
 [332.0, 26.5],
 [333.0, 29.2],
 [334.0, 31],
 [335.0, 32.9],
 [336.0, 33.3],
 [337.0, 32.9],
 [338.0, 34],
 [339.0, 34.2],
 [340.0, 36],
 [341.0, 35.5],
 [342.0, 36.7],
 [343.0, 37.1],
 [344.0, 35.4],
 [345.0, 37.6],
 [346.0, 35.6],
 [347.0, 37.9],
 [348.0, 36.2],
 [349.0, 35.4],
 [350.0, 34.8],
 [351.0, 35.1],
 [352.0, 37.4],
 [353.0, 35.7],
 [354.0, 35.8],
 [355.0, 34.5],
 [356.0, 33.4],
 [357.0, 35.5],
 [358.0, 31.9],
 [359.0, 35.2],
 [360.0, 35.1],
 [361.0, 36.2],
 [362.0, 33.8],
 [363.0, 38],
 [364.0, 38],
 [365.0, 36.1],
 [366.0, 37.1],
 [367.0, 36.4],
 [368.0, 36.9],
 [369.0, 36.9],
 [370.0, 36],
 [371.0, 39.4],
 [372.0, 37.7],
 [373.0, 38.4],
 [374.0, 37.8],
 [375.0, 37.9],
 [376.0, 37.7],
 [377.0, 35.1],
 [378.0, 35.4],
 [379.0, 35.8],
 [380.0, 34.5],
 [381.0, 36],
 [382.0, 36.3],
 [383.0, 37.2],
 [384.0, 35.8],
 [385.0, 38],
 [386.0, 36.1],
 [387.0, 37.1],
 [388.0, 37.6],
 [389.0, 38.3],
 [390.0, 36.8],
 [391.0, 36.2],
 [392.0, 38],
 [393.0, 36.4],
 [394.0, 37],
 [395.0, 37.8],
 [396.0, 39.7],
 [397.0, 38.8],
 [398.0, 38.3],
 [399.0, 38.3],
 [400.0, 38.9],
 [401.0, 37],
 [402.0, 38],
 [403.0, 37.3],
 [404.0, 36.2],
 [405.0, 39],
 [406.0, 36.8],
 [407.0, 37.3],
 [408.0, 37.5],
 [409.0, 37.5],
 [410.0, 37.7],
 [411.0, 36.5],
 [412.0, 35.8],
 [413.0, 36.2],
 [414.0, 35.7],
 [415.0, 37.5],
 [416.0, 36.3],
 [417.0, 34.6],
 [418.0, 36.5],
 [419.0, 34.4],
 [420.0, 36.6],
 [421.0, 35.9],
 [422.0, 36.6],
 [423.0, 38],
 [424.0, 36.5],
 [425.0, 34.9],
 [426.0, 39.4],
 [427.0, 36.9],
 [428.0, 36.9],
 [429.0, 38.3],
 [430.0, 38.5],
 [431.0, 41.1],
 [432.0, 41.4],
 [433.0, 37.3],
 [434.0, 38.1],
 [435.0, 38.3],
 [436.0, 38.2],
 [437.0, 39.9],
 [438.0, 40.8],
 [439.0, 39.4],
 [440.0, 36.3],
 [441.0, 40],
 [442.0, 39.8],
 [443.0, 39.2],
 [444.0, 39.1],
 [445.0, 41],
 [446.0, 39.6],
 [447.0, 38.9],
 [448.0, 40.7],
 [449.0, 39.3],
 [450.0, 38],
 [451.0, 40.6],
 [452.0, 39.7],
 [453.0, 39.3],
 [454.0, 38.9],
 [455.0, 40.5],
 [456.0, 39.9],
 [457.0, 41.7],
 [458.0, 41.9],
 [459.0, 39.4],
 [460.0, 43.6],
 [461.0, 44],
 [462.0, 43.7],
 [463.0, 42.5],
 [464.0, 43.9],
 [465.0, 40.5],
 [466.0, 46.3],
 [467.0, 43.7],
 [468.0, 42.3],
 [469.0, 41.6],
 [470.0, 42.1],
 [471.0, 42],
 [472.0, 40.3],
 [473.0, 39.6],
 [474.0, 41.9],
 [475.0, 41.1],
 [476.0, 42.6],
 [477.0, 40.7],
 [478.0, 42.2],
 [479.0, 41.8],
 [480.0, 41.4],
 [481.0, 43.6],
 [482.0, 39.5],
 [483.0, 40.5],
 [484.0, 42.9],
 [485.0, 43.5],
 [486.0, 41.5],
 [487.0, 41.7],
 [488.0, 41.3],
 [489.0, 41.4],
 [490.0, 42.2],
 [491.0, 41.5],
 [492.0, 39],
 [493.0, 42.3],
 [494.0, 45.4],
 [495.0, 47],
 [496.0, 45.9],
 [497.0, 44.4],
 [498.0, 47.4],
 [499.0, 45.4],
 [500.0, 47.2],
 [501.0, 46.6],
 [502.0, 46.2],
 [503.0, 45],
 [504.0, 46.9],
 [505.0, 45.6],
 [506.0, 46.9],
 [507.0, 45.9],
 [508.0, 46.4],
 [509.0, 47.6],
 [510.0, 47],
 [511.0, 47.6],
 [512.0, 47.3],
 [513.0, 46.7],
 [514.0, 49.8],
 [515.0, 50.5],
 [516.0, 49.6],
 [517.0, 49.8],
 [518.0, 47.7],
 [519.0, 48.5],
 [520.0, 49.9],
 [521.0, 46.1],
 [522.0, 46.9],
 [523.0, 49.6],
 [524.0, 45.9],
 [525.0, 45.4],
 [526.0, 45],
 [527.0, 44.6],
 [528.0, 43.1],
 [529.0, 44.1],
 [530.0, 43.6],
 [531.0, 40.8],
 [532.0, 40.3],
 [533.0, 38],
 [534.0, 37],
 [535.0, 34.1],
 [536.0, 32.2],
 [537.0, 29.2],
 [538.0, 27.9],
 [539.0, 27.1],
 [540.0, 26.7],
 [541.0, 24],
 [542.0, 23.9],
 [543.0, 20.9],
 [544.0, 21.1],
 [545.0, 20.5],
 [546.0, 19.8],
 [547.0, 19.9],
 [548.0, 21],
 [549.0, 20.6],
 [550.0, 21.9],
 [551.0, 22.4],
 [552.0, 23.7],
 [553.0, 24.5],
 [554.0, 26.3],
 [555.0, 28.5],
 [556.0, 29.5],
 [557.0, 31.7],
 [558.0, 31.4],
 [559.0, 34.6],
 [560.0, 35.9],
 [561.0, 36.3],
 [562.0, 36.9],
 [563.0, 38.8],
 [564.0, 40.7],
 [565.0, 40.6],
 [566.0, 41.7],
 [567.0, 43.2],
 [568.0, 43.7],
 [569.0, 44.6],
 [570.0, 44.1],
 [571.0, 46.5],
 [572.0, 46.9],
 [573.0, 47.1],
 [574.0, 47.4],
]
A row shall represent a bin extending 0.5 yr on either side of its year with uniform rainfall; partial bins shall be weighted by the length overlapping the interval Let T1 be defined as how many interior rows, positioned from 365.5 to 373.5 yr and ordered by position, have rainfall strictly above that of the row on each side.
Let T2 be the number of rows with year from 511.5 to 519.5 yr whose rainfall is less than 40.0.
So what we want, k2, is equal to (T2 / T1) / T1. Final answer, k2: 0.0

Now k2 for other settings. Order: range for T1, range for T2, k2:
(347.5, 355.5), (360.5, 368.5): 2.0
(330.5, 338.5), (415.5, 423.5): 8.0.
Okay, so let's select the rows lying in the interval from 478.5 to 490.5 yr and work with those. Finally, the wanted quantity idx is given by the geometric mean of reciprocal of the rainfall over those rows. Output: 0.024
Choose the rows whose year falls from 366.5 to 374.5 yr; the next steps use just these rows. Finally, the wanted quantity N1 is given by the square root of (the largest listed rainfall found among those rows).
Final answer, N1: 6.28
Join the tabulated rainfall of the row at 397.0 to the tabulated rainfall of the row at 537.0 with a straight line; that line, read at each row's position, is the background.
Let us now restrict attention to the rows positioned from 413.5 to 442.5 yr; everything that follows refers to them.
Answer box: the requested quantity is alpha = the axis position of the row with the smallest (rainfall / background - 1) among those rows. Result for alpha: 419.0 yr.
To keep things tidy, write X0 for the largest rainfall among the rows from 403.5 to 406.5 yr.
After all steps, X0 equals 39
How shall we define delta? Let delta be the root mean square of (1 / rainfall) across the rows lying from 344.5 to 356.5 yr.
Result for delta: 0.0280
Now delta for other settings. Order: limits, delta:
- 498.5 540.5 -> 0.0241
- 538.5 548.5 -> 0.0453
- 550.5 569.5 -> 0.0311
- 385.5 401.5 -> 0.0266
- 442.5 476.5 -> 0.0244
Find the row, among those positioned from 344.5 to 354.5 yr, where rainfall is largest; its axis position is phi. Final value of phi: 347.0 yr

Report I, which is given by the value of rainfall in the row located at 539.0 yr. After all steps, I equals 27.1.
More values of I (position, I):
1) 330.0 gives 26.4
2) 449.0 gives 39.3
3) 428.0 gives 36.9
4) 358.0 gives 31.9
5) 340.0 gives 36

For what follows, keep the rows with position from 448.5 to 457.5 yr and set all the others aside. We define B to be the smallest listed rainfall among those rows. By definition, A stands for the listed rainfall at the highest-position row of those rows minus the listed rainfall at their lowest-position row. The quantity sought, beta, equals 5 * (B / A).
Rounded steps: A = 2.4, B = 38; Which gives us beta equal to 79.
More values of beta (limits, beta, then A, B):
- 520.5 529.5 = -108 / -2.0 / 43.1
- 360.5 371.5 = 53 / 3.2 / 33.8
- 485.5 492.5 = -78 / -2.5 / 39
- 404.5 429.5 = -246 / -0.7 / 34.4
